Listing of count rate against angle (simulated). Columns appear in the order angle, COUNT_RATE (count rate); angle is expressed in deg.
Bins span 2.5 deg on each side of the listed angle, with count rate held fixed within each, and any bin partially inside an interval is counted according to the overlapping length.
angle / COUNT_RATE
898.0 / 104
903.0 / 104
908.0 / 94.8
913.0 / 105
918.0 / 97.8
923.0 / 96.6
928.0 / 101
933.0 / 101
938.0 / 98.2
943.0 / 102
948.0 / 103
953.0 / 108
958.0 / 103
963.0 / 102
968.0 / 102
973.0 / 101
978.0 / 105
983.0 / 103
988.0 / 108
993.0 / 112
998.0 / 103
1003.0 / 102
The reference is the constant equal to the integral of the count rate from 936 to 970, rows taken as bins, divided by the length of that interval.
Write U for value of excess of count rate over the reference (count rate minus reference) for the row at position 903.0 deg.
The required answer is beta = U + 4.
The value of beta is 5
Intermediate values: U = 1.3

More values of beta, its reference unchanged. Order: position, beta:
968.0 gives 3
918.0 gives -1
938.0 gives 0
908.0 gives -4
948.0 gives 4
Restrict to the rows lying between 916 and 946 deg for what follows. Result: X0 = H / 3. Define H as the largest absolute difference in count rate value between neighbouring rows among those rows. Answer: 1.47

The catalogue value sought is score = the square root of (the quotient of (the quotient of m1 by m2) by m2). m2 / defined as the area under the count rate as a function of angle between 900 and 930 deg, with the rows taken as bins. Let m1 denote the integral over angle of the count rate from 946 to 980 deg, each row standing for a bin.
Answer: 0.020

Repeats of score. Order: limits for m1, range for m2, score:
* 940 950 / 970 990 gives 0.015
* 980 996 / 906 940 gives 0.012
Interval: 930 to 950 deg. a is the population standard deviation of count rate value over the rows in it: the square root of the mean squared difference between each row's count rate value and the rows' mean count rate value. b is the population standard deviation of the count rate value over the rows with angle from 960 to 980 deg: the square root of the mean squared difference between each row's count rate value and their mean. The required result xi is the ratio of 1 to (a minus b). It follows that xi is 3.4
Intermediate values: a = 1.8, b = 1.5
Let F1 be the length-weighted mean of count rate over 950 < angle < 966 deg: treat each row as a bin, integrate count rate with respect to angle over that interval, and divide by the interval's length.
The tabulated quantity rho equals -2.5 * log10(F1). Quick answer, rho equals -5.04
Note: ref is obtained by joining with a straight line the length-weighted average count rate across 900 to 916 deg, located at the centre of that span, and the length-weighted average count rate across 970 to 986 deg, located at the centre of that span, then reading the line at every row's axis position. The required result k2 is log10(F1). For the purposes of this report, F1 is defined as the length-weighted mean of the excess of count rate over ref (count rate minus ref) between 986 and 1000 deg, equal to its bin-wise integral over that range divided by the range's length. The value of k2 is 0.63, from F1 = 4.3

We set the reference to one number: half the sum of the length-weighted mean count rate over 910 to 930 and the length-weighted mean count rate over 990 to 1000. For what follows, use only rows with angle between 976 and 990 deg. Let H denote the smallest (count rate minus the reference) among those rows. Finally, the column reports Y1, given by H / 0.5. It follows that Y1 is -2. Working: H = -0.8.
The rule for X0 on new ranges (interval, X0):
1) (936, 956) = 1.67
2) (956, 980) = 1.33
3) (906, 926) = 3.40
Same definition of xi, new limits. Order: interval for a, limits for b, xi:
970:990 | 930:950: 1.3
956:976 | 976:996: -0.4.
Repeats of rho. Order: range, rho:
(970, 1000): -5.06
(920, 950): -5.00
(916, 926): -4.97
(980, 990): -5.06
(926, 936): -5.01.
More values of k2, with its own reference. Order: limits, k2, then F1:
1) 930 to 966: -0.95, 0.1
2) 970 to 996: 0.38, 2.4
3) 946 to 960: 0.37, 2.3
